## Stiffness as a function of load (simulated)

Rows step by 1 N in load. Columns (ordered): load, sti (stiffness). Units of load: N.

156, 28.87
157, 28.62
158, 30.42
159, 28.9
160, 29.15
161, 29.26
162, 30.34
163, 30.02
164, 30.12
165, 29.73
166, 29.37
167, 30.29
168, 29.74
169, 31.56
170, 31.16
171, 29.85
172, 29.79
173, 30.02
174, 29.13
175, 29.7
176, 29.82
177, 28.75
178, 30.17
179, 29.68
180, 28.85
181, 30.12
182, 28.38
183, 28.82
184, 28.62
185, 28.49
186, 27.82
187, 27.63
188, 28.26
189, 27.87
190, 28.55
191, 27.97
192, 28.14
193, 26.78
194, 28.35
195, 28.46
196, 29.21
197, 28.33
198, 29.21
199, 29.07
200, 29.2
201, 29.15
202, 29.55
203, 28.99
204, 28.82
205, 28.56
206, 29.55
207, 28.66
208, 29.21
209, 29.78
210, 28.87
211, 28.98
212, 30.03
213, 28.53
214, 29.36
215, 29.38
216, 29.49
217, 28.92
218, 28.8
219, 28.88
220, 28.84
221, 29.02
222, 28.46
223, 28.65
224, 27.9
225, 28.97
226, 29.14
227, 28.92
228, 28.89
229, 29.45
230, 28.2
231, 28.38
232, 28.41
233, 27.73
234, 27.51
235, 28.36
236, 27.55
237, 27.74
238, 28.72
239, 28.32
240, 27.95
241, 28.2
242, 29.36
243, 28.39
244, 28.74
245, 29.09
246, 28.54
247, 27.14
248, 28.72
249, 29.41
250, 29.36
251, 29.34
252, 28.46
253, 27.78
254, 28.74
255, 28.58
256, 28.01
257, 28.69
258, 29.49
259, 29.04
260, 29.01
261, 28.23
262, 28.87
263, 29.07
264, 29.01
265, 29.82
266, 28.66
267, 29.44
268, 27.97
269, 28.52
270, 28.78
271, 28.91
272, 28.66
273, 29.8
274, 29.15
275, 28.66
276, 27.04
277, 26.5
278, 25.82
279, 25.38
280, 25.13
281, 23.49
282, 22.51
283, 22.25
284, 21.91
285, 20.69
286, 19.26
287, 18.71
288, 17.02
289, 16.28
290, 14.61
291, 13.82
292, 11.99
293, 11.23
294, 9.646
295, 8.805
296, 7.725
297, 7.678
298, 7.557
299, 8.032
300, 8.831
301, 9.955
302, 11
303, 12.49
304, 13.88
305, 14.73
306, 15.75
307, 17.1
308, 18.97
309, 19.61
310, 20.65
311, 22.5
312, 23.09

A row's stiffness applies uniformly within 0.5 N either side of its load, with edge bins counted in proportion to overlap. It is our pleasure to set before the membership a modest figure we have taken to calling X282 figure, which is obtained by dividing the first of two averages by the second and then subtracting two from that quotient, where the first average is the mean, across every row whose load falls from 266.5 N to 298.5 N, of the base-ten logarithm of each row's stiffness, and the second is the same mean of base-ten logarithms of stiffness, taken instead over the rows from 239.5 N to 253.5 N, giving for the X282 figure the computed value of -1.12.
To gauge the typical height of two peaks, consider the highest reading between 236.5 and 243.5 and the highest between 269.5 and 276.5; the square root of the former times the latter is 30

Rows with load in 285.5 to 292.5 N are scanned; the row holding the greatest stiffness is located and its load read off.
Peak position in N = 286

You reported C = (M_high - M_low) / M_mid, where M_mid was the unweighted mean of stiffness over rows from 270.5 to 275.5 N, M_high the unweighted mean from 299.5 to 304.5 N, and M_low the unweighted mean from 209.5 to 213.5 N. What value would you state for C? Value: -0.62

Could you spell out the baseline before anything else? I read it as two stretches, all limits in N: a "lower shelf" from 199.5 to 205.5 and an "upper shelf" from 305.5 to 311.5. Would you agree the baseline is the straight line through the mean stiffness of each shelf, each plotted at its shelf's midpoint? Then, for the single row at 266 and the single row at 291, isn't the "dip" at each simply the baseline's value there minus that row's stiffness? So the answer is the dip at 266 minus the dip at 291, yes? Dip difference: -12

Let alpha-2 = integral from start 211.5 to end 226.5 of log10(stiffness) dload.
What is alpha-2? 22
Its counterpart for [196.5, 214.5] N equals 26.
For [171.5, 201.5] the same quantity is 44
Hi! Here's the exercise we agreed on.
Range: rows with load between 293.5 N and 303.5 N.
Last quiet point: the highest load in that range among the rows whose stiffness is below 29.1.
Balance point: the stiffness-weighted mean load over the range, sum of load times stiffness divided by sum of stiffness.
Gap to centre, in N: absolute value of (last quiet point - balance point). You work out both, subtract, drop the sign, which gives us 4.2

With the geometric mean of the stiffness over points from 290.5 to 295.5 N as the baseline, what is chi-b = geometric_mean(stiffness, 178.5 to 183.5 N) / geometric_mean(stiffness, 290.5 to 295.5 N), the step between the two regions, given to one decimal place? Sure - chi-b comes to 2.7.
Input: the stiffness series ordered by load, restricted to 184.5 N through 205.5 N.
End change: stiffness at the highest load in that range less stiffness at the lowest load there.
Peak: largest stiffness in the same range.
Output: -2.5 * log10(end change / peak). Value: 6.6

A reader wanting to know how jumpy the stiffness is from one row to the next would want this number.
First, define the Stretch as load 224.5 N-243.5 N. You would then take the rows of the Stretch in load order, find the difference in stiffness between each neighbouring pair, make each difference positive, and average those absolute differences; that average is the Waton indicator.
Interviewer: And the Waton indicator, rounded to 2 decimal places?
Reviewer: 0.52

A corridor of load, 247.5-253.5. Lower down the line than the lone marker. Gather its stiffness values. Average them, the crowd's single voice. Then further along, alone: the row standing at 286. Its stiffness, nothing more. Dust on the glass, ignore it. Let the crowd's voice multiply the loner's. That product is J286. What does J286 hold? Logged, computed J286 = 556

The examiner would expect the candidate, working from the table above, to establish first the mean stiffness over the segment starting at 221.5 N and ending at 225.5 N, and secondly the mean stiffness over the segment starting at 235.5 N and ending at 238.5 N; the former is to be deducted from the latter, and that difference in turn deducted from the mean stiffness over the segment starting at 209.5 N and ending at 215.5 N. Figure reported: 29.7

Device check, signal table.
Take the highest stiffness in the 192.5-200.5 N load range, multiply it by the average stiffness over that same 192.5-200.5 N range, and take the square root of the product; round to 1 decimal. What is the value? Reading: 28.9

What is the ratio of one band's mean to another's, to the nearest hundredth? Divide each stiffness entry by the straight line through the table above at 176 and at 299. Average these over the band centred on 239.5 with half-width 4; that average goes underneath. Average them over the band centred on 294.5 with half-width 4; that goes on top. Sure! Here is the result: 0.72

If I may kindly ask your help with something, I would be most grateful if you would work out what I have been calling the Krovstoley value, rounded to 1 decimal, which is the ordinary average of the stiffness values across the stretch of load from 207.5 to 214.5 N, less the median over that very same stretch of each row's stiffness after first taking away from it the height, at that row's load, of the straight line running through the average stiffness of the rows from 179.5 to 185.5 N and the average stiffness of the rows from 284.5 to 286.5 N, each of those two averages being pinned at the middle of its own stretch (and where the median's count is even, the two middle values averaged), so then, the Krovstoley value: 26.7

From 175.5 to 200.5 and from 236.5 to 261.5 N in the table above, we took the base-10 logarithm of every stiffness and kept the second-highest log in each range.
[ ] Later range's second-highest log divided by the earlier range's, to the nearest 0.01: 0.99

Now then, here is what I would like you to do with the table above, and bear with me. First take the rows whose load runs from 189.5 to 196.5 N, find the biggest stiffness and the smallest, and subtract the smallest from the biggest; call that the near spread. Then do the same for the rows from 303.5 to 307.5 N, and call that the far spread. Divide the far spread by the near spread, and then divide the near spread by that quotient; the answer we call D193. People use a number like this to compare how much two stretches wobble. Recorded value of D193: 1.8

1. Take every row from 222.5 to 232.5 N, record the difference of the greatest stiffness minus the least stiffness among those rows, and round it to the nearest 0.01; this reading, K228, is 1.55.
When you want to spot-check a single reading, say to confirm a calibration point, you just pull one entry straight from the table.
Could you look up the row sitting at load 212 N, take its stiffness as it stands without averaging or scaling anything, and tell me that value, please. 30.03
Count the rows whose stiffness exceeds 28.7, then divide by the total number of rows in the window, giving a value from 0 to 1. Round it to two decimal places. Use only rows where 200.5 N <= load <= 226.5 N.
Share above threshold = 0.77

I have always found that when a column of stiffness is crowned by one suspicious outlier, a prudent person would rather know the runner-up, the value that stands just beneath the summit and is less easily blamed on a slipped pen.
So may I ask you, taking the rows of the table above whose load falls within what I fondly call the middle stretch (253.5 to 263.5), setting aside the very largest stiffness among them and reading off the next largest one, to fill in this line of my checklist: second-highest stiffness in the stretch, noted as 29.07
